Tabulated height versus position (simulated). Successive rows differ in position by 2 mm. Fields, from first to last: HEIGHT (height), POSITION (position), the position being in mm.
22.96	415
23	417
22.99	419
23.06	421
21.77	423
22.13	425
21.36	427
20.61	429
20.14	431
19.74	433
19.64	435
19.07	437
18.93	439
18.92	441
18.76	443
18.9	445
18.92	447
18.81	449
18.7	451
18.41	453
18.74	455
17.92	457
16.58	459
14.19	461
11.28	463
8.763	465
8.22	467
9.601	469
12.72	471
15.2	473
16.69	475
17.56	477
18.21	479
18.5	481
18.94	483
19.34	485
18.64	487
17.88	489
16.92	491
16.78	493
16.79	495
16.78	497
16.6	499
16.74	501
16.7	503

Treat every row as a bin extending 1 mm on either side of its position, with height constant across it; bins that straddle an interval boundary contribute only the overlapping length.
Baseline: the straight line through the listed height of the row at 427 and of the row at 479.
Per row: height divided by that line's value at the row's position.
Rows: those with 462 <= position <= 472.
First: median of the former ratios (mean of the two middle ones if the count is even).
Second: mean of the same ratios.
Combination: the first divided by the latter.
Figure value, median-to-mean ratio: 0.955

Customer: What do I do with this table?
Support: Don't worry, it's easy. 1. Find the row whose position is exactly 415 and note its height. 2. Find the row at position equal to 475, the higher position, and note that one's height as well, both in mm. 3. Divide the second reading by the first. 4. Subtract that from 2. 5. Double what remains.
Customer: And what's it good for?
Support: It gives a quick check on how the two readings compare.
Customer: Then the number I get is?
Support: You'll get 2.5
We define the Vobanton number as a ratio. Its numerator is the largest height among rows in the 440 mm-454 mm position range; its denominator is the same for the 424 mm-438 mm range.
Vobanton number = 0.85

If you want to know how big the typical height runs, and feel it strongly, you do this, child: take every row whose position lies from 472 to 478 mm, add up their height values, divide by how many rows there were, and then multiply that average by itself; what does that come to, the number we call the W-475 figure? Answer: 272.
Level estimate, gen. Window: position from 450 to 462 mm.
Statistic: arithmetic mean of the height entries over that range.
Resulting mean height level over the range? 17.4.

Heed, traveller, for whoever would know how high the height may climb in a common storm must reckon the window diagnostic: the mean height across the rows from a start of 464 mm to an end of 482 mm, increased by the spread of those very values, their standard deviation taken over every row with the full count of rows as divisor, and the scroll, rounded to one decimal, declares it 17.9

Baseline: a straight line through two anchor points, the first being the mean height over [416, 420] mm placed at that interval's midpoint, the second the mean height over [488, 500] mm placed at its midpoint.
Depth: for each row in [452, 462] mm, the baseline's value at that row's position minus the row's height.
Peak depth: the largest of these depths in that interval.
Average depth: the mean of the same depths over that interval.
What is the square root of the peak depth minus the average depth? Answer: 1.6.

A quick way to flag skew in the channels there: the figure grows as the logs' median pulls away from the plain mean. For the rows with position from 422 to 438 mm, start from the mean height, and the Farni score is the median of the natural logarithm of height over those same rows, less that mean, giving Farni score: -17.5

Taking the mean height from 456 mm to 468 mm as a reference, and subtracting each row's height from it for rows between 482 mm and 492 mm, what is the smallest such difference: -6.5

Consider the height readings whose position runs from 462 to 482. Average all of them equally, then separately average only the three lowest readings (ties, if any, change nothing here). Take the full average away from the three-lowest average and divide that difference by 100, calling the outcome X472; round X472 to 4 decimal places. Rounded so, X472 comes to -0.0481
